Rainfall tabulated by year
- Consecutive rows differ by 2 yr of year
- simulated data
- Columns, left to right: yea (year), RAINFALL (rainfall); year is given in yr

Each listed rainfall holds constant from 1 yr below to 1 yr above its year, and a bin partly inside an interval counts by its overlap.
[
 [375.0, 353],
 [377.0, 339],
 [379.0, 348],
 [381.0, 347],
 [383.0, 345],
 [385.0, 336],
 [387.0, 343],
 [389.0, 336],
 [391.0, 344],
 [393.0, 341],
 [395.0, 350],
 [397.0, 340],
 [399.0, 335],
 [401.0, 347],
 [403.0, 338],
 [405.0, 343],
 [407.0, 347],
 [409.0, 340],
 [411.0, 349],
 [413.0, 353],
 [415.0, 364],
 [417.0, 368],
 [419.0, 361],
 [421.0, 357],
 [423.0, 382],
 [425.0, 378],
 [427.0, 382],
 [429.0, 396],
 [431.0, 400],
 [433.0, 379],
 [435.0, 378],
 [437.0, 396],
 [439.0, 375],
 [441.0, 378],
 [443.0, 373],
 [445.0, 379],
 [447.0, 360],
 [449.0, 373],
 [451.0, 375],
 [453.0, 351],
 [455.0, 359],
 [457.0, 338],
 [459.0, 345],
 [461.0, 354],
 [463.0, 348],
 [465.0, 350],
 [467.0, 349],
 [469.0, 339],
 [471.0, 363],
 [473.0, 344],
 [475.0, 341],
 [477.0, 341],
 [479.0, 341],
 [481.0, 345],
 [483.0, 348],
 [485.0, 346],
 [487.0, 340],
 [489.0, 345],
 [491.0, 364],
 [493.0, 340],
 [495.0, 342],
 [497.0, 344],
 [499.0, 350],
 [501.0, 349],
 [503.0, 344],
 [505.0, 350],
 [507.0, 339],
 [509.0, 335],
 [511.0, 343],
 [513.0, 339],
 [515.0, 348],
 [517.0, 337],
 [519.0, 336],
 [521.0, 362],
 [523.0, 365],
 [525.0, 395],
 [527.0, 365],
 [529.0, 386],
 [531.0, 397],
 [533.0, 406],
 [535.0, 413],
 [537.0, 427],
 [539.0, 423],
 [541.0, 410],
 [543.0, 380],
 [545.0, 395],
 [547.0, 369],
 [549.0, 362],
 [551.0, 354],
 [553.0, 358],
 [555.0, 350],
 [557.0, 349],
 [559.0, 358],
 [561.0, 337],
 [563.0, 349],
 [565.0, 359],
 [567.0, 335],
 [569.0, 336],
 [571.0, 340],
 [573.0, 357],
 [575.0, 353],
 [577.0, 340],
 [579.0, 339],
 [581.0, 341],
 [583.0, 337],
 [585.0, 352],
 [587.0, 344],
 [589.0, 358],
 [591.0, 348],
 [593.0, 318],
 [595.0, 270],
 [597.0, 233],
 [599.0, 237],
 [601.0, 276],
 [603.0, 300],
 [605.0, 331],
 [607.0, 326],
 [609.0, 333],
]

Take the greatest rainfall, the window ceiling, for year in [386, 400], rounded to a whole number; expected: 350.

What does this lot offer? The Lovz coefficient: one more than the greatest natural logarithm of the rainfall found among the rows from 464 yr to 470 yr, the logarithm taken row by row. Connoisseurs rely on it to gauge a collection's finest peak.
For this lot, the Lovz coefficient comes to 6.86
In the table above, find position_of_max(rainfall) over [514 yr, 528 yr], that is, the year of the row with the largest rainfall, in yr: 525.0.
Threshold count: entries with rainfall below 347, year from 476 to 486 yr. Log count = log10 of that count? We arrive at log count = 0.60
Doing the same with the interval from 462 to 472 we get 0.00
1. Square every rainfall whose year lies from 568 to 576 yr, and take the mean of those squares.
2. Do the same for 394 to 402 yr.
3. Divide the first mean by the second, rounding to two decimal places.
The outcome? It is 1.02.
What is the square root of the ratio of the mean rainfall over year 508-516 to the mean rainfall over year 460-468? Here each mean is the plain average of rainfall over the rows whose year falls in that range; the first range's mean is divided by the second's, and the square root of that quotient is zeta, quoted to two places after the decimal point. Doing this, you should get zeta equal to 0.99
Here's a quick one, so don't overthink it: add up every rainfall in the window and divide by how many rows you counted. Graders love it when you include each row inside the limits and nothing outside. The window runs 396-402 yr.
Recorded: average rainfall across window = 341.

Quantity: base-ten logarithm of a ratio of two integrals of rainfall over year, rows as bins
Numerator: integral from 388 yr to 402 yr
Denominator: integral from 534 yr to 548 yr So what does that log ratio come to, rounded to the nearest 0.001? -0.071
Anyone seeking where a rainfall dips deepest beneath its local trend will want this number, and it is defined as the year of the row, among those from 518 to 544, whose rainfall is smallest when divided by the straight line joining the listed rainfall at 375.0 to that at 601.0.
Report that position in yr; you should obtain 519.0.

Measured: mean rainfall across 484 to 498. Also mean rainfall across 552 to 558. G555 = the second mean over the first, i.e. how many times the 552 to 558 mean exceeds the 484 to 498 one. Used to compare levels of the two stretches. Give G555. 1.02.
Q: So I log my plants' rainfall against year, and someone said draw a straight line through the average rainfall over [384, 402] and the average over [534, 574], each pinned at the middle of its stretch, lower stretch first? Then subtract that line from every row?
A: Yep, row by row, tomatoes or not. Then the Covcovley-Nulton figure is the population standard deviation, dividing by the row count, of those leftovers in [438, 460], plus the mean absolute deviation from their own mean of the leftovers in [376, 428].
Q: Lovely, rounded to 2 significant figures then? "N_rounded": 24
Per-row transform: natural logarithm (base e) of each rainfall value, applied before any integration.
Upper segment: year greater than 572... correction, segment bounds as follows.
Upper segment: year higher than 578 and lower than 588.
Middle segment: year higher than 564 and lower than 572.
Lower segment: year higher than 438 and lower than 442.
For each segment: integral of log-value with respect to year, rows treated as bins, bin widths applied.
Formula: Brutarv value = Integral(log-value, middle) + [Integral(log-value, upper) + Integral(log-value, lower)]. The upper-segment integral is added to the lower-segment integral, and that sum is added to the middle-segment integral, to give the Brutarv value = 129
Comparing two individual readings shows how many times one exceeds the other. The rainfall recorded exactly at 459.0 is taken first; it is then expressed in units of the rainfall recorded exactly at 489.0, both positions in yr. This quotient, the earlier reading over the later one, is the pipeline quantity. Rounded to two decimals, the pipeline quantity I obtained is 1.00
